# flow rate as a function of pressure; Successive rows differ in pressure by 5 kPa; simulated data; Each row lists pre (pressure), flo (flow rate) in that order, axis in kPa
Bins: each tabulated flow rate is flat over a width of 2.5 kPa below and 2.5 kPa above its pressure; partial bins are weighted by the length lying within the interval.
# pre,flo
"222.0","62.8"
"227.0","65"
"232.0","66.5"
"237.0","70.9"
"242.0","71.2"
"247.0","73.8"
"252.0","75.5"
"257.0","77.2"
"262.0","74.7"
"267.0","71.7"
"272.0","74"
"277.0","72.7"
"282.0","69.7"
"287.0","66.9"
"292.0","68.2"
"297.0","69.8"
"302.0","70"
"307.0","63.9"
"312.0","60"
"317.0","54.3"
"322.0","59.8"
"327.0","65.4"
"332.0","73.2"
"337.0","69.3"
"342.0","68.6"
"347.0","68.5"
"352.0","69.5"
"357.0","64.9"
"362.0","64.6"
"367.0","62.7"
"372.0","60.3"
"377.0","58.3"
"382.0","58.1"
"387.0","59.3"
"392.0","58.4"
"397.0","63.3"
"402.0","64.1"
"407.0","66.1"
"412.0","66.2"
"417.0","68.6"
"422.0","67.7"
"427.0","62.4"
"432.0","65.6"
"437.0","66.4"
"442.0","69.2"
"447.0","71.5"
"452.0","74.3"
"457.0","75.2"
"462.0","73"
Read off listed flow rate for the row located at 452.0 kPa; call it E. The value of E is 74.3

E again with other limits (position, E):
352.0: 69.5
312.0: 60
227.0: 65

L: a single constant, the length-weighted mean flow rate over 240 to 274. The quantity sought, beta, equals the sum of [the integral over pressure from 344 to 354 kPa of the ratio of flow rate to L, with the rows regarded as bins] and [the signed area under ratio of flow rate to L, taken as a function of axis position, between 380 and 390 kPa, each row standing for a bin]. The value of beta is 17.2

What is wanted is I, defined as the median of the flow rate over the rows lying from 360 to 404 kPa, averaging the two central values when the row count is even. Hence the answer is 60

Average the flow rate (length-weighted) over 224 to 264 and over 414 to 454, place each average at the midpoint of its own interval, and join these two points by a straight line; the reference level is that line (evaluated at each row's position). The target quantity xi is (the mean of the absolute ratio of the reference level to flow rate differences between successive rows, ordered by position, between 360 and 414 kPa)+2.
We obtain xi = 2.03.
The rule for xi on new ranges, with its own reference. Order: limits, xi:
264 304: 2.03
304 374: 2.06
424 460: 2.03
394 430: 2.03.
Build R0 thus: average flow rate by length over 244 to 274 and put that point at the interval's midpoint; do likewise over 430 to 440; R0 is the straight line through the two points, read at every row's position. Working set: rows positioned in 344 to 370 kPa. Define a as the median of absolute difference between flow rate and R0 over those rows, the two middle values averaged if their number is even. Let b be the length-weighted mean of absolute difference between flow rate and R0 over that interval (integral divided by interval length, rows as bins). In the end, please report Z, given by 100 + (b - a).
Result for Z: 99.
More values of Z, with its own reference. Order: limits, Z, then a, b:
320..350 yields 102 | 2.1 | 4.0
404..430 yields 100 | 1.4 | 1.8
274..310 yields 101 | 3.7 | 4.2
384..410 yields 101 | 4.7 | 5.7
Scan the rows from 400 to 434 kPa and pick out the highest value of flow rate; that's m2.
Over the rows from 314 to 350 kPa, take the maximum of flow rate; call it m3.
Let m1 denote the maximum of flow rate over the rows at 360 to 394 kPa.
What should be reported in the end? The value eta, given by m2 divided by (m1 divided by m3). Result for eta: 78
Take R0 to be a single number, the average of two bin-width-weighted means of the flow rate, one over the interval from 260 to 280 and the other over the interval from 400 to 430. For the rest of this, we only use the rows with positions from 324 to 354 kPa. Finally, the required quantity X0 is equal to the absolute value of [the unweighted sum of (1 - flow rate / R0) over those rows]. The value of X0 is 0.04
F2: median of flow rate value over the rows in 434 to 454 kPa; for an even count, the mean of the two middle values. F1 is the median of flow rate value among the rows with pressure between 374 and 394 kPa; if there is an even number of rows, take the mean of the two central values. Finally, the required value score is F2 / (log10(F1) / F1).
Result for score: 2324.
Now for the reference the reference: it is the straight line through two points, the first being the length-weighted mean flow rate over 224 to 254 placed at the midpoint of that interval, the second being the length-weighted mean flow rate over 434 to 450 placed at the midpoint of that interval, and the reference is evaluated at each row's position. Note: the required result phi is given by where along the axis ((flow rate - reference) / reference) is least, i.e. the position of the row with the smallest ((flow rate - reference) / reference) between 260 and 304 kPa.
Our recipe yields 287.0 kPa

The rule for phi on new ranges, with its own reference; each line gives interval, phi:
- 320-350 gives 322.0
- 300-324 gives 317.0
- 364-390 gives 382.0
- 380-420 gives 382.0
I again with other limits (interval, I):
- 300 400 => 64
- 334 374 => 67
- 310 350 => 67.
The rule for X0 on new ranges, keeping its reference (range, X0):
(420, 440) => 0.23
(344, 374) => 0.38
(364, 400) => 0.95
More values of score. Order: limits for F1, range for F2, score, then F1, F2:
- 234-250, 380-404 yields 2279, 71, 59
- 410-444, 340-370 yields 2431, 66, 67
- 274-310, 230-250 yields 2687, 70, 71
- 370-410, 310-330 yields 2016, 60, 60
